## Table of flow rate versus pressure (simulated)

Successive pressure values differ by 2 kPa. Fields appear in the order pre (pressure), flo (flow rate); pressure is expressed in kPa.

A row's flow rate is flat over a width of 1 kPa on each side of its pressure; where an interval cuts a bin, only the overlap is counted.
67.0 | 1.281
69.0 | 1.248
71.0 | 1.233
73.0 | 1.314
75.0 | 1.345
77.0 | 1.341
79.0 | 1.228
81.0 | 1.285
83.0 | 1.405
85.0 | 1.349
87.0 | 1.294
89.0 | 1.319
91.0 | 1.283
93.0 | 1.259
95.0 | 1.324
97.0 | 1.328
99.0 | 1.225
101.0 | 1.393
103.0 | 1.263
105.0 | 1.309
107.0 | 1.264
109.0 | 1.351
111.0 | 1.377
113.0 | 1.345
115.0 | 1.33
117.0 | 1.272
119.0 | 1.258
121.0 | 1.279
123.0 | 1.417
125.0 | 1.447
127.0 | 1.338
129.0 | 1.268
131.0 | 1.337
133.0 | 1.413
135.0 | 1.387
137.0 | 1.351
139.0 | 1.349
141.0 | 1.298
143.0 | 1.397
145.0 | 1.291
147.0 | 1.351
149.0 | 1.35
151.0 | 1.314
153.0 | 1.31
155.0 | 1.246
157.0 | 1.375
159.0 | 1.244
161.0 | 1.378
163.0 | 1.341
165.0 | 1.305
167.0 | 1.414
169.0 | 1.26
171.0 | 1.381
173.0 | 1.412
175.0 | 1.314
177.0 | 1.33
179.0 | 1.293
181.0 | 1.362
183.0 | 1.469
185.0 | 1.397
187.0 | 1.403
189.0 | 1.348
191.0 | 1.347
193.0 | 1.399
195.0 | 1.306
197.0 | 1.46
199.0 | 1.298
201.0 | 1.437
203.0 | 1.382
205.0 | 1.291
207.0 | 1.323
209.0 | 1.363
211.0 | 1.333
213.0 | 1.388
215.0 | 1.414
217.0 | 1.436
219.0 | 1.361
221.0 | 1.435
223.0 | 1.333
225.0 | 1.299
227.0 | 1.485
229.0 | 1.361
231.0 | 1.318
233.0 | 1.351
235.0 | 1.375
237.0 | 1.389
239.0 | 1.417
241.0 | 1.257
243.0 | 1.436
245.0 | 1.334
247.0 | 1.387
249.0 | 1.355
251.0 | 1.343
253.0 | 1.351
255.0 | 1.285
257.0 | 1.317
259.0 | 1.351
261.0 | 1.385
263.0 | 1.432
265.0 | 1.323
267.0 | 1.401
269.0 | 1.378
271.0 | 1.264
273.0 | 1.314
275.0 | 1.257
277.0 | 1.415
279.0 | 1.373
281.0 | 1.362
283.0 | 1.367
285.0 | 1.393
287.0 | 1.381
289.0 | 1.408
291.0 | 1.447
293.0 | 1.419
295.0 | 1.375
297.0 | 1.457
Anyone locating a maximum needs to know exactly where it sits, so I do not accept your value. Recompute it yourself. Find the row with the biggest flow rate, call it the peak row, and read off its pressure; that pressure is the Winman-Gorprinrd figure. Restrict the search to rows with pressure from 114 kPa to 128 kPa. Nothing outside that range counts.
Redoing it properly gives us 125.0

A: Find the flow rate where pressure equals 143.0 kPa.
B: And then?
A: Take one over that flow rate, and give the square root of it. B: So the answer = 0.846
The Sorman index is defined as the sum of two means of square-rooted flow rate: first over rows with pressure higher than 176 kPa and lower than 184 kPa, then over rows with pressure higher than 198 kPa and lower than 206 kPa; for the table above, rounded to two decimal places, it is 2.33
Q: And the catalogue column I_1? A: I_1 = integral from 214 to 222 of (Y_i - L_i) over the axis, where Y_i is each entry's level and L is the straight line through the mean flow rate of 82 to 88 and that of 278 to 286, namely 0.37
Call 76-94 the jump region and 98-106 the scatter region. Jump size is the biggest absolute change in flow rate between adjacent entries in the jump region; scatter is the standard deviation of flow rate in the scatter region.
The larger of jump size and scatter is 0.12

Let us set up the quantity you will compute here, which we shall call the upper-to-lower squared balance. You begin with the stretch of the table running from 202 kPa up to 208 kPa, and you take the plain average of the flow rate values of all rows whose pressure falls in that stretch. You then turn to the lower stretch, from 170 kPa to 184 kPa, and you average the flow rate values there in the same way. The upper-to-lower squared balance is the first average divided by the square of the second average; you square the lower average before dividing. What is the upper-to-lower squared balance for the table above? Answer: 0.714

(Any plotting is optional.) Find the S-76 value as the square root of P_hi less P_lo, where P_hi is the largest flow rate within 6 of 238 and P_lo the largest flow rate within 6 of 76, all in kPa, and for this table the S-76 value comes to 0.302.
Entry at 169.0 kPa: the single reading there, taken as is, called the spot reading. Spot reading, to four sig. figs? 1.260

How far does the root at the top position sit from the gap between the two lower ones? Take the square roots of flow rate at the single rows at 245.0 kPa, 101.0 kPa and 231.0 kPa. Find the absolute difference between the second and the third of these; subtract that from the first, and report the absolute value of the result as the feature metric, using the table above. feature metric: 1.12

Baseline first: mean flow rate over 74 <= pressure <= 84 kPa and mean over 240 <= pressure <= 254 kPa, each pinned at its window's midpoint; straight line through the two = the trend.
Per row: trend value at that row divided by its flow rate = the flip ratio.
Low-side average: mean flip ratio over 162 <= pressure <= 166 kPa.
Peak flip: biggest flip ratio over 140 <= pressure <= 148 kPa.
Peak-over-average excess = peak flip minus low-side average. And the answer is 0.02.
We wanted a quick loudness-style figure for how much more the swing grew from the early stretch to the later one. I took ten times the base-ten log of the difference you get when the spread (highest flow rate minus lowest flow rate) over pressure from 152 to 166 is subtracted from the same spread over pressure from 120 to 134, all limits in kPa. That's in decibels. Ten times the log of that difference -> -13.5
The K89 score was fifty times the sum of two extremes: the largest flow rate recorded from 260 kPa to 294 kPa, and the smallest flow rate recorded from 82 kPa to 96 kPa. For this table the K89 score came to 135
